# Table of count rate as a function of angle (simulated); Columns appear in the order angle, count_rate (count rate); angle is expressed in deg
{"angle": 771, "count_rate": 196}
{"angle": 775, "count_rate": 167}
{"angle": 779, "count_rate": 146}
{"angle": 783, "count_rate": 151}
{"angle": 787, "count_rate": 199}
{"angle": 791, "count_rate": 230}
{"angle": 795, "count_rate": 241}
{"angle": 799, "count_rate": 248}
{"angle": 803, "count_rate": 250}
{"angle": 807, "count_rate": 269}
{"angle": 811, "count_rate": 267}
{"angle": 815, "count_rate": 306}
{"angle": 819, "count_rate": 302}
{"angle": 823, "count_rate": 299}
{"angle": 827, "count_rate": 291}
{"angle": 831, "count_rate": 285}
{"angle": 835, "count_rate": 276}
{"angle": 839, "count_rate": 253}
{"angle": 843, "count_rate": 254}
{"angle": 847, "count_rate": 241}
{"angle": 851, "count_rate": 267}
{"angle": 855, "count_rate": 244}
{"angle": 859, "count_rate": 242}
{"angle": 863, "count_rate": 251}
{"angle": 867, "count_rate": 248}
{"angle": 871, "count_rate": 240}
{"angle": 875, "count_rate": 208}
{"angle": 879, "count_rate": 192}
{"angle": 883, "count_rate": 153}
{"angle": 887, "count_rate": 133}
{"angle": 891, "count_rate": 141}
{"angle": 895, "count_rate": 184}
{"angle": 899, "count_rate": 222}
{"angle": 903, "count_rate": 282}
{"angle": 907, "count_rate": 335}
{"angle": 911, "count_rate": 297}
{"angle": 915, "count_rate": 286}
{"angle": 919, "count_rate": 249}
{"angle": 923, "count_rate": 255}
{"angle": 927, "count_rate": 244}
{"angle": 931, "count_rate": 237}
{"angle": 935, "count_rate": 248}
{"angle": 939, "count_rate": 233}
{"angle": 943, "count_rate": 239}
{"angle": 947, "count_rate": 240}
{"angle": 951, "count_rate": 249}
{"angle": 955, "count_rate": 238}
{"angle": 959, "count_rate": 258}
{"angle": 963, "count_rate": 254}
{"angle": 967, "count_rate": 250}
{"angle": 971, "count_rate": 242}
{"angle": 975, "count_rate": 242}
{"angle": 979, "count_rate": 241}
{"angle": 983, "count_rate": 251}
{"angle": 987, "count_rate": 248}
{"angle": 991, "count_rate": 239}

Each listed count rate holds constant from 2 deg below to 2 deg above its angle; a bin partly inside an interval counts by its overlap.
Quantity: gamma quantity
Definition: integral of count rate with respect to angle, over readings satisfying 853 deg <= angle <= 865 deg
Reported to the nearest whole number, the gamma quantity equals 2948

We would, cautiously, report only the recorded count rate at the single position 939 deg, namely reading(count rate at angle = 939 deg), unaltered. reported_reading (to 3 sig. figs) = 233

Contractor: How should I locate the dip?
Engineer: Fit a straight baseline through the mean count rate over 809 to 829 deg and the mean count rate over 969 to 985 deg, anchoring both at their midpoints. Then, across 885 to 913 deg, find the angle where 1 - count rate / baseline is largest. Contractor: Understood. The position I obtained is 887 deg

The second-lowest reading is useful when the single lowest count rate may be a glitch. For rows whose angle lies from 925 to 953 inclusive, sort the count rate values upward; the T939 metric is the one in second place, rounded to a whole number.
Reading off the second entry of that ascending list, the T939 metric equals 237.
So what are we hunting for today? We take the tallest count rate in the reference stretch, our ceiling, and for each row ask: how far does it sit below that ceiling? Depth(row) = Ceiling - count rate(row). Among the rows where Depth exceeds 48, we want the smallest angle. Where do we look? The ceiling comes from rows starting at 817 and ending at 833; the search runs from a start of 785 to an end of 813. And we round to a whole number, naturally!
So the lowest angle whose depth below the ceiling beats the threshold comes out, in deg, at 787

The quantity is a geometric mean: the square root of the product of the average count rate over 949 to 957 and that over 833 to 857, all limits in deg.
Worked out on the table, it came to 250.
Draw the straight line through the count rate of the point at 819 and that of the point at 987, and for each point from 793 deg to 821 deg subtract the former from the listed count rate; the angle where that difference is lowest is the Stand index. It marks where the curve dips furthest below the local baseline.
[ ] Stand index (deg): 795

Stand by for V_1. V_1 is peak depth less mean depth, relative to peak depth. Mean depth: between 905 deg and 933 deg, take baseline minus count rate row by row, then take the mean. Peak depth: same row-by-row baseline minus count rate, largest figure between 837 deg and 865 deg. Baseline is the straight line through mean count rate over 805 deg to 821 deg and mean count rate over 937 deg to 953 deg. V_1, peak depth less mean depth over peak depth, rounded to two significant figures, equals 1.7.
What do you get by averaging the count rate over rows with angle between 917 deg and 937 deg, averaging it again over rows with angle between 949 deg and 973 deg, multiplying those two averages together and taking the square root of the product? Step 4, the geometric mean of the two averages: 248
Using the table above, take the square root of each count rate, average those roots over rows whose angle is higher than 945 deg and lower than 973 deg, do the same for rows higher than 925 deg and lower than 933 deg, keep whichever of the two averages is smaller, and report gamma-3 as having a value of 15.5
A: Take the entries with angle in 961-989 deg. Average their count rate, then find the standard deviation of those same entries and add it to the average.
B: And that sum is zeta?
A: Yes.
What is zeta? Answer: 252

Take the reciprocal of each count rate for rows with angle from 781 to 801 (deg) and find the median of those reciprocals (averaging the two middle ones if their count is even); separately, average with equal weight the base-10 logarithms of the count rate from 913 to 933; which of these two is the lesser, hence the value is 0.0043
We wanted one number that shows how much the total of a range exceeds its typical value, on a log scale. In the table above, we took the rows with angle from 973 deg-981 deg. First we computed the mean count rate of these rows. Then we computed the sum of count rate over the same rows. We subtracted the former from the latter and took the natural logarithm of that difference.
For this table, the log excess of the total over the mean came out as 5.49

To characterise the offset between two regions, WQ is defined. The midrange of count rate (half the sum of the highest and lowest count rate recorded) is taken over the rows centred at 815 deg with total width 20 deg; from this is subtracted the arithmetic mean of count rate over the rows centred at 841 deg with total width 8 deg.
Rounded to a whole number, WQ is 33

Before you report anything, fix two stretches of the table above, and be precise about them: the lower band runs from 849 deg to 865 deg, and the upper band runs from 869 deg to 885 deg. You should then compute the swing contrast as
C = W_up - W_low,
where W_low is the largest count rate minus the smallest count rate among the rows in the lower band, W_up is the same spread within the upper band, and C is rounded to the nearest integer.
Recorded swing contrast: 62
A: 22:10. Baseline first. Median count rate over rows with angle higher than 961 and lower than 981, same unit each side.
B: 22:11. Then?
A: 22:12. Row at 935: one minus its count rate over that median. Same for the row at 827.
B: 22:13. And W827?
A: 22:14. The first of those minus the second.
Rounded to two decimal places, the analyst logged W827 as 0.18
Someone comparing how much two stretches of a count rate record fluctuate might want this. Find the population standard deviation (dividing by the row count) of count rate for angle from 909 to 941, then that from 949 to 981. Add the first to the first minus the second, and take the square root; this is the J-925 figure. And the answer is 6.0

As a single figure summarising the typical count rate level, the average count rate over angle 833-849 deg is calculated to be 256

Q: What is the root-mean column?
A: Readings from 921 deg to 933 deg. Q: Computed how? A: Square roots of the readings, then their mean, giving 15.7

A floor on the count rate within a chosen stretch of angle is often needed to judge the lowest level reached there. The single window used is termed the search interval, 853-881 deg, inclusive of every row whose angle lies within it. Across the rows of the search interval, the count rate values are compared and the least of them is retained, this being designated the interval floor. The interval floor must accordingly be 192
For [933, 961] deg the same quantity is 233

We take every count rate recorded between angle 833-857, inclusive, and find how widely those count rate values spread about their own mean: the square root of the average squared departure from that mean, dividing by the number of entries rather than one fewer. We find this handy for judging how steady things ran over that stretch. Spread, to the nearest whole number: 12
